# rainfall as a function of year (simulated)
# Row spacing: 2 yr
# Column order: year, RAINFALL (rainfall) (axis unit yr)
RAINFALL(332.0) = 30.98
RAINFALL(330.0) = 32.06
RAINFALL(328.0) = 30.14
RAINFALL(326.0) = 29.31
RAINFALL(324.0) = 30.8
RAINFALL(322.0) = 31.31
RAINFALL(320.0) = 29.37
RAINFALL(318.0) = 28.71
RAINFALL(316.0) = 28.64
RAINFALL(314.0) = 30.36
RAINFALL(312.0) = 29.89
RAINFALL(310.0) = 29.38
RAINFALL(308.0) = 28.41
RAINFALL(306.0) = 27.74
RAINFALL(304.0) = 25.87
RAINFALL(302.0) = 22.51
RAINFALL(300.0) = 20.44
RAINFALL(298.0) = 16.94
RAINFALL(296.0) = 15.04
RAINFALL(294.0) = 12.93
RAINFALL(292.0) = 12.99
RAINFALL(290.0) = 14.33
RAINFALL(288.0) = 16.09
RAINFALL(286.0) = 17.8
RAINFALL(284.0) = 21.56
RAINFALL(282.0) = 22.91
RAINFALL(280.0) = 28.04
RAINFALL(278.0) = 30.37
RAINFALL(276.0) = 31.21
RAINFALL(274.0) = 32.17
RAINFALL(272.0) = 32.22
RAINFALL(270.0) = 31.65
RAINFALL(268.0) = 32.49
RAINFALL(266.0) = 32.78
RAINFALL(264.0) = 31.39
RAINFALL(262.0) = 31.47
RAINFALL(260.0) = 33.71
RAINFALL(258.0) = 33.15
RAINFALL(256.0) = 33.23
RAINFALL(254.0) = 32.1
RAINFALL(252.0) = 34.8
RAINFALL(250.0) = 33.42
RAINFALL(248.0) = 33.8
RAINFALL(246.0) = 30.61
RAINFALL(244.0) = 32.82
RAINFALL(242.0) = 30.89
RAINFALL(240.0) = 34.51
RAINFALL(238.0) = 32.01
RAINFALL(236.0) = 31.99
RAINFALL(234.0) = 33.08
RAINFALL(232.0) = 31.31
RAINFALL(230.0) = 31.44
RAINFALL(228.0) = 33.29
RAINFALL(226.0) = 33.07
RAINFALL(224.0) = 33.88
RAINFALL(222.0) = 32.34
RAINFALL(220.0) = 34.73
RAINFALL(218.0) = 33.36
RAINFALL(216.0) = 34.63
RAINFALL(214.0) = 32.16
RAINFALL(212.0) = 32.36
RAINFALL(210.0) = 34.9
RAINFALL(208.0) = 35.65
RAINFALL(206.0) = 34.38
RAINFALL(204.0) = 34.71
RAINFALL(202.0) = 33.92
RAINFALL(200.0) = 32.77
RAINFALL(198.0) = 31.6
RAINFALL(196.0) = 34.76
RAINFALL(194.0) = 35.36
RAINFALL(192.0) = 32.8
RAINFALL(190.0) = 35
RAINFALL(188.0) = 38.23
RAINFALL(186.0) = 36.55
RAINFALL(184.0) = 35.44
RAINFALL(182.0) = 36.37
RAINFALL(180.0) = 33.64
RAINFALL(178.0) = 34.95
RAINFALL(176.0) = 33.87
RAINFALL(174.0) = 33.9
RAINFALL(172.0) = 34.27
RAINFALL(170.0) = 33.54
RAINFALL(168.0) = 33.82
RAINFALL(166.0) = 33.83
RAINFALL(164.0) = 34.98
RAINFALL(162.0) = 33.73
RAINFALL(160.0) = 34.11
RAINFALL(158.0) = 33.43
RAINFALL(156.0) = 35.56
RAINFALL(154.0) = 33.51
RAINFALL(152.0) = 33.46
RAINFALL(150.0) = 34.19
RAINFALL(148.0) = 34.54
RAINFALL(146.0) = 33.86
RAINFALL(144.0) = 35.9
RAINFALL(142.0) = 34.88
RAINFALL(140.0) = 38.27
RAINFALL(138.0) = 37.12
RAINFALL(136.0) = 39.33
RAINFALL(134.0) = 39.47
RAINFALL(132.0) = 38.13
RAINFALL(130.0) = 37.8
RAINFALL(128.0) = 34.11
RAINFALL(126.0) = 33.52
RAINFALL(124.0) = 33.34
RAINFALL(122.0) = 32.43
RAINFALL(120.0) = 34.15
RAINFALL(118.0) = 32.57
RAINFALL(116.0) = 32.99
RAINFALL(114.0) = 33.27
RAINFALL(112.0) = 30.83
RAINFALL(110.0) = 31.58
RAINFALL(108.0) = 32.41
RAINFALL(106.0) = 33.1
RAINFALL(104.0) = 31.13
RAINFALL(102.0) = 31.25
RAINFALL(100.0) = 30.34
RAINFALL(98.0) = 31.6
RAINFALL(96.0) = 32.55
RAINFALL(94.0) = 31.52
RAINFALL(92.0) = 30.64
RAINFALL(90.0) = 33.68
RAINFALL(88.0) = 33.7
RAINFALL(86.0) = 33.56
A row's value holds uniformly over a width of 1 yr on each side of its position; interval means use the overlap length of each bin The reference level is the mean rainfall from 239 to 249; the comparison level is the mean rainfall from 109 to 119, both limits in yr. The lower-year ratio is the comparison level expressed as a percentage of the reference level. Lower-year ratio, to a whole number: 99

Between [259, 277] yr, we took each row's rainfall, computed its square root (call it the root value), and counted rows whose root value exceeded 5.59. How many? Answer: 8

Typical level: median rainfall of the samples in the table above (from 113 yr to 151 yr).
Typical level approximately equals 34.2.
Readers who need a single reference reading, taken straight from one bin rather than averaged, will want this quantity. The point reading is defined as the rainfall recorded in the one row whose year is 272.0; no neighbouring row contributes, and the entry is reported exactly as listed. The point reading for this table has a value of 32.22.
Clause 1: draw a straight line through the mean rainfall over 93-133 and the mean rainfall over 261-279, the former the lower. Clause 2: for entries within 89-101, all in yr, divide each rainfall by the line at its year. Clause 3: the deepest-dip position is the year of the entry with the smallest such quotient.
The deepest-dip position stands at 100.0 yr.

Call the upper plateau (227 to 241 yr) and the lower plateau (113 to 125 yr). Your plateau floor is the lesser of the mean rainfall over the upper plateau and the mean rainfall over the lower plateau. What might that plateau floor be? 32.5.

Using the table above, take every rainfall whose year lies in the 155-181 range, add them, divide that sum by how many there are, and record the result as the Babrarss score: 34.1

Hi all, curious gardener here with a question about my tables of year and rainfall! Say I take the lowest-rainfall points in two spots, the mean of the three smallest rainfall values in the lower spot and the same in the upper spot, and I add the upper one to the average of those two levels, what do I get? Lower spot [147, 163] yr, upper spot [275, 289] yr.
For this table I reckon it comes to 44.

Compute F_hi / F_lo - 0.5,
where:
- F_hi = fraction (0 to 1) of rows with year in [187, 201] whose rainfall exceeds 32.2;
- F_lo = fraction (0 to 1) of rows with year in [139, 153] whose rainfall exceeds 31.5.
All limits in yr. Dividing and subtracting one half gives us 0.4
